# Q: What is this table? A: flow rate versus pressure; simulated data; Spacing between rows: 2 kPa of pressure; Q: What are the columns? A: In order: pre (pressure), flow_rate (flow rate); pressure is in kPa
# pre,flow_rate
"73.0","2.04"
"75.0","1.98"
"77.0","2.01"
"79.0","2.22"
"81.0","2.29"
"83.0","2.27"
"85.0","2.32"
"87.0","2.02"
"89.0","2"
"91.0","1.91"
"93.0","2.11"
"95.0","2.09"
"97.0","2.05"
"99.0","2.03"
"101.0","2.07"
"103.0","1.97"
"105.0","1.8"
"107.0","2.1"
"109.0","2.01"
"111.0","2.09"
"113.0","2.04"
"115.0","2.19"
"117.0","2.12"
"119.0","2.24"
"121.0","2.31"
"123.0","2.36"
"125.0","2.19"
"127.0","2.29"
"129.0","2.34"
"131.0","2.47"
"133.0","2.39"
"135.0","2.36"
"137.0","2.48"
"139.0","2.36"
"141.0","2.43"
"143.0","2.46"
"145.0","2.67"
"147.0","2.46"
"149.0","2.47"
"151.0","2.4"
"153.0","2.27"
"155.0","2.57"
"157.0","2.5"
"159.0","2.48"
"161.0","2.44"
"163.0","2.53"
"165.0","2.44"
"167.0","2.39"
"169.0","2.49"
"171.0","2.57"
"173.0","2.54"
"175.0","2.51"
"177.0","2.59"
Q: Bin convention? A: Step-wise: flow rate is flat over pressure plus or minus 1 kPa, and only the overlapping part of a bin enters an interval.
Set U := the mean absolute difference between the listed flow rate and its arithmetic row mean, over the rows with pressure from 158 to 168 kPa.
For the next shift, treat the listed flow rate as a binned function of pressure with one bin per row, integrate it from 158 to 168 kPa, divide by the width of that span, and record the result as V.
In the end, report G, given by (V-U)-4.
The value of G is -1.58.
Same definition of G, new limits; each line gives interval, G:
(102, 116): -2.06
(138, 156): -1.63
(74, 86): -1.94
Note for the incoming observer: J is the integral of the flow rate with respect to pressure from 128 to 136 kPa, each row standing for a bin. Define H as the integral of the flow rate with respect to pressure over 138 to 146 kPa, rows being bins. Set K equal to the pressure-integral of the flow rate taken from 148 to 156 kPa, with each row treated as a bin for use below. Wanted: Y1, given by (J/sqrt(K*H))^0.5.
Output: 0.99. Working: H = 19.8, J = 19.1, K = 19.4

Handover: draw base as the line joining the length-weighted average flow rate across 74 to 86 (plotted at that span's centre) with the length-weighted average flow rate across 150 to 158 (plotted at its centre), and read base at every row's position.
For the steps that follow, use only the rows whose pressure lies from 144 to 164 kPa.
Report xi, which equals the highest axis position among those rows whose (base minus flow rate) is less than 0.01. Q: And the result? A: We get 163.0 kPa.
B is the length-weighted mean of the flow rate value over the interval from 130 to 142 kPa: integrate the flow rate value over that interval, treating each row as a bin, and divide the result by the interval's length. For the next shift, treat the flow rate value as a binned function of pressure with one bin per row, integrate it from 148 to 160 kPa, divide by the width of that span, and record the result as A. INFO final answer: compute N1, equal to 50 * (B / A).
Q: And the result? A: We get 49.3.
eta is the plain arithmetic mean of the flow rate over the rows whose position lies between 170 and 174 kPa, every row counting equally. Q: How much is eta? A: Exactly 2.6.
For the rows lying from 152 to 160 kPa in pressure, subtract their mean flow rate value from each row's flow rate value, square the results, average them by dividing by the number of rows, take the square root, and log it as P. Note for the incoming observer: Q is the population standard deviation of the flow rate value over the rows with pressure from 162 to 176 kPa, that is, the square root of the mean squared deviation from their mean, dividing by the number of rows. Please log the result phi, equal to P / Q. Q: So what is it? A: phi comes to 1.9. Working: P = 0.112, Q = 0.058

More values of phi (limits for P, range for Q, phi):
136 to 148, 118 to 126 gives 1.5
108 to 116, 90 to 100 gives 1.0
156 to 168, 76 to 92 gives 0.3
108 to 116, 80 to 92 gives 0.4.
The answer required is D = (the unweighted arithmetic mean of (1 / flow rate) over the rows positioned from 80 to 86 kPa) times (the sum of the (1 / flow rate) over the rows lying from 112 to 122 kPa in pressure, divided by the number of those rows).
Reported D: 0.200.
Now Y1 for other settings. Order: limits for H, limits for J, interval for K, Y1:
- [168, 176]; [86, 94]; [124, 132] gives 0.91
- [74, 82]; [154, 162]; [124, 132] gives 1.06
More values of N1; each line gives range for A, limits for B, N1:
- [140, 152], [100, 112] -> 40.4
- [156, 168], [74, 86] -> 44.3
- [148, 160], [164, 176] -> 50.9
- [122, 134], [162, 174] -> 53.3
